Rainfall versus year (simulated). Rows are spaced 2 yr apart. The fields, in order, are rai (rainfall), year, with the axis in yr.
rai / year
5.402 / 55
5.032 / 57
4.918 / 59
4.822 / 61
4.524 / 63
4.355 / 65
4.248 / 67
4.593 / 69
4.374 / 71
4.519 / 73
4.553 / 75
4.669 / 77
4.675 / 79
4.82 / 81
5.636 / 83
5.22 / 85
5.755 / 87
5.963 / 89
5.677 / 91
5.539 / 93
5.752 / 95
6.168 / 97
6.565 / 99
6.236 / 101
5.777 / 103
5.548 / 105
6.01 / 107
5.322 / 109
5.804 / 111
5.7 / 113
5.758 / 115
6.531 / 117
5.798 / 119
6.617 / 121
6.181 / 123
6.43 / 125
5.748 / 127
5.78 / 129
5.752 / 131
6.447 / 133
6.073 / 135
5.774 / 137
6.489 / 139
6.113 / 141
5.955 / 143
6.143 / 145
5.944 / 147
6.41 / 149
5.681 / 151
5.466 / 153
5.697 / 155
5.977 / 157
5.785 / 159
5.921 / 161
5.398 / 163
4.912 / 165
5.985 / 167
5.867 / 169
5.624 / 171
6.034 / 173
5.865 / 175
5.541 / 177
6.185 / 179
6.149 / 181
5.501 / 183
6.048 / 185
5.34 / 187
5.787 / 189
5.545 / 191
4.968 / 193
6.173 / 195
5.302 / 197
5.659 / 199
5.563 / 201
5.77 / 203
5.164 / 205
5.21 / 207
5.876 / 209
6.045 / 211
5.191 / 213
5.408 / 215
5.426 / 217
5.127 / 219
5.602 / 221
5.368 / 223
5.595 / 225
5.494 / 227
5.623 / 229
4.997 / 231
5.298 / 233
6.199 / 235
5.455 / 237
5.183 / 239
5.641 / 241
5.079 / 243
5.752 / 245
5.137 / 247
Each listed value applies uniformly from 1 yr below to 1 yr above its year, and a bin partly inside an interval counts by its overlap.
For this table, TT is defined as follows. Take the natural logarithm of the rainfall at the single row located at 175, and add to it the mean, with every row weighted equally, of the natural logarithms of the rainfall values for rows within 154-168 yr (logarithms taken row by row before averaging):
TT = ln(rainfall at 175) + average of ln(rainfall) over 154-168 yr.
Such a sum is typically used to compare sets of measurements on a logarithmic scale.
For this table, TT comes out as 3.50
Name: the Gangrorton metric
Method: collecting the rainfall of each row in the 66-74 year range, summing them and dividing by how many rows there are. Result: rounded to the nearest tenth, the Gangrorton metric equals 4.4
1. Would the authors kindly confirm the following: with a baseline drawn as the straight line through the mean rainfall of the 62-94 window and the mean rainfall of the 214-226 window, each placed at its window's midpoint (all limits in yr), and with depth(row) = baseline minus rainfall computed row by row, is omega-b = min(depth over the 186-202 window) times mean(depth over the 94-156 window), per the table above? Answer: 0.74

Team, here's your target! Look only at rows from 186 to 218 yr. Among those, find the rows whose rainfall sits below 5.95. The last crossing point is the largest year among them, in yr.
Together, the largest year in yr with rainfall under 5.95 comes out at 217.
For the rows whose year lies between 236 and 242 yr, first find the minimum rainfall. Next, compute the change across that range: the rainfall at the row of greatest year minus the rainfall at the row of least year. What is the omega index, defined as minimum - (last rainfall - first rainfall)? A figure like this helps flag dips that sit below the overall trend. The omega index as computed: 5.00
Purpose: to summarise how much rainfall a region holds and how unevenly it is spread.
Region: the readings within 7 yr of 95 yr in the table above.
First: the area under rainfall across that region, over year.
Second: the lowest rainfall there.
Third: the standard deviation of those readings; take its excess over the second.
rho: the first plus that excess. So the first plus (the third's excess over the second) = 78.6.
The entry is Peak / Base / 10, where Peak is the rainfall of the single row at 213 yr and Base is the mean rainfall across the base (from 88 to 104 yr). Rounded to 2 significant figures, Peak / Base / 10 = 0.087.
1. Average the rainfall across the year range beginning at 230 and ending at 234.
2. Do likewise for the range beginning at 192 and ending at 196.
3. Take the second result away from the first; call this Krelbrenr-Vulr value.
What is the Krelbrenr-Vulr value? -0.4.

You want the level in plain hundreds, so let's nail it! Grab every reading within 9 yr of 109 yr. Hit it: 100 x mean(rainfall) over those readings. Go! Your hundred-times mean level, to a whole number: 585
